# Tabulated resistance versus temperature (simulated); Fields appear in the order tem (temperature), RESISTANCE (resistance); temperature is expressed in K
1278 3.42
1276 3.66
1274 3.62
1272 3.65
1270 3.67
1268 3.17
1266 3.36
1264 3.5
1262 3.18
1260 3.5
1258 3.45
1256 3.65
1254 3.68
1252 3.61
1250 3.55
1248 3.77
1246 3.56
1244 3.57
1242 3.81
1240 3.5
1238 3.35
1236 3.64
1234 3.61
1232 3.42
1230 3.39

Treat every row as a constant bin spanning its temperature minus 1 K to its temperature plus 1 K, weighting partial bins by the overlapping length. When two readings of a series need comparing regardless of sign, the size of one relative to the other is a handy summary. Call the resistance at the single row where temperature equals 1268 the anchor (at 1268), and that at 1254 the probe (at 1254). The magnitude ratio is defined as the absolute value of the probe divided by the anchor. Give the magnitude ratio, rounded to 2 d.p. 1.16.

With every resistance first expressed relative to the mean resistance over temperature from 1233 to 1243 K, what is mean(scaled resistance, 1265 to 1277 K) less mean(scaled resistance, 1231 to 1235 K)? 0.00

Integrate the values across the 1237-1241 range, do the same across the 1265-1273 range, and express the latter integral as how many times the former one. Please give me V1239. 2.0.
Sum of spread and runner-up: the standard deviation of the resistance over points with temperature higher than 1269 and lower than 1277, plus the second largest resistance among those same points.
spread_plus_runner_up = 3.68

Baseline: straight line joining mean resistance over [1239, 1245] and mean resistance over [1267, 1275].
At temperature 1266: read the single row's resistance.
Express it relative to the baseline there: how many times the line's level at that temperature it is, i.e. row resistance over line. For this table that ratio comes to 0.948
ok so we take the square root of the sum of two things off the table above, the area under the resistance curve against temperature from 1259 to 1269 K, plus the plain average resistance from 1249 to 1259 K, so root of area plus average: 6.08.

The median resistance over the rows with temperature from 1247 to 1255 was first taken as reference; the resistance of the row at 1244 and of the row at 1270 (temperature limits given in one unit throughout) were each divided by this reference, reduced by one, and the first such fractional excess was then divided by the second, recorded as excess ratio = -3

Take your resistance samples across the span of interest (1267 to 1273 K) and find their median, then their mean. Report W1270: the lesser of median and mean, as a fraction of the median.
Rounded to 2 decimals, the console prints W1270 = 0.96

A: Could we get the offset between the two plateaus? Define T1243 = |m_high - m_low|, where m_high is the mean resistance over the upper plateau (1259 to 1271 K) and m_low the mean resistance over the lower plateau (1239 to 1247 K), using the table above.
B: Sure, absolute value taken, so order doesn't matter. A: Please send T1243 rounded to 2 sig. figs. 0.21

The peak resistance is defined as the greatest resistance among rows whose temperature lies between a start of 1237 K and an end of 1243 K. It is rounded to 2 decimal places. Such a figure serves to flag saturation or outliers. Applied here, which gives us 3.81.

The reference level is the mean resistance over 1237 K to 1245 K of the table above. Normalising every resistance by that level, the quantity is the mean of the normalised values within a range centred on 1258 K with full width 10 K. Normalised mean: 0.98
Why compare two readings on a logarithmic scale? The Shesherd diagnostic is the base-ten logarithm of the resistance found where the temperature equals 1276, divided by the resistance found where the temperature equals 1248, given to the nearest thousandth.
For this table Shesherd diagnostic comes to -0.013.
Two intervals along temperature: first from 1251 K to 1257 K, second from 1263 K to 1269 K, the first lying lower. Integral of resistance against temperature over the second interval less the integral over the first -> -1.8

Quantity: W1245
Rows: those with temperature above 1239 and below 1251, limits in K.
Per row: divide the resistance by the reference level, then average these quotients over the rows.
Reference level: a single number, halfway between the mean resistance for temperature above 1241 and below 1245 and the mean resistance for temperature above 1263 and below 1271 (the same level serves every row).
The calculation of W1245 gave 1.019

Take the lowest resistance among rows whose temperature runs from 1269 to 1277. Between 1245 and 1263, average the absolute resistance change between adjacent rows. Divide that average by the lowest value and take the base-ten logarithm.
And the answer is -1.40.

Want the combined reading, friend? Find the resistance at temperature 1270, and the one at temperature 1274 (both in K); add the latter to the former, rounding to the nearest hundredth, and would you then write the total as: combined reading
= 7.29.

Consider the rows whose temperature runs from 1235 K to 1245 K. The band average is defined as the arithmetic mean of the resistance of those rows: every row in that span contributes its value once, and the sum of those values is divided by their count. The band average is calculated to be 3.57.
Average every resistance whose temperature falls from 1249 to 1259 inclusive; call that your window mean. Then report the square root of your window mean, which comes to 1.89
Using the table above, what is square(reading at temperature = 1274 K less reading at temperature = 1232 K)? 0.040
